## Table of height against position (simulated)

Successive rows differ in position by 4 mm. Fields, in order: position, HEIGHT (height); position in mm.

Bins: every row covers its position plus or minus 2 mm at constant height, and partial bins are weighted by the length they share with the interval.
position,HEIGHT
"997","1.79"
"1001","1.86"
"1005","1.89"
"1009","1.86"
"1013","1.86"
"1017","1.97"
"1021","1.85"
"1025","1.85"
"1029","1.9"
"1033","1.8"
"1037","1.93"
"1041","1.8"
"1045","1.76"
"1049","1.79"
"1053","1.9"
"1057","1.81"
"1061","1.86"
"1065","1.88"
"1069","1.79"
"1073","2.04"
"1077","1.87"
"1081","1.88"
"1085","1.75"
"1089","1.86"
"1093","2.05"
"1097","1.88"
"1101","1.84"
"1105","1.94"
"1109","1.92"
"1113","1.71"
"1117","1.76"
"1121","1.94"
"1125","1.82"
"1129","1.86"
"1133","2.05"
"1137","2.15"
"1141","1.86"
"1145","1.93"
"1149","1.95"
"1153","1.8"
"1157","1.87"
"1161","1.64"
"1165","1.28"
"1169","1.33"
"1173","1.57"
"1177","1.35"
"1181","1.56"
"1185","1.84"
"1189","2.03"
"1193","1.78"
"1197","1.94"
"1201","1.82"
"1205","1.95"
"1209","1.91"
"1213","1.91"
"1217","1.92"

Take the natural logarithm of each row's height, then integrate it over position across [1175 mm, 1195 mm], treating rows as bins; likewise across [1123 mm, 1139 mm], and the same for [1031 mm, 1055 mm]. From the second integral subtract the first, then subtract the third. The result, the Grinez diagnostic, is -14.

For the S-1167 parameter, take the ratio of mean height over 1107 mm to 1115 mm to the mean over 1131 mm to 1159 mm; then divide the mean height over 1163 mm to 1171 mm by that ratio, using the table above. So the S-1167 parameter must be 1.40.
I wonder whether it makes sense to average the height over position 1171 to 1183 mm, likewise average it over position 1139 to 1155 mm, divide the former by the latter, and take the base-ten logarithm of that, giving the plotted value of -0.10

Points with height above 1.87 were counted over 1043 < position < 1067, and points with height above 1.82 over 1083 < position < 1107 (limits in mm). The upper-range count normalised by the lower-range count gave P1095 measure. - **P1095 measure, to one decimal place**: 2.5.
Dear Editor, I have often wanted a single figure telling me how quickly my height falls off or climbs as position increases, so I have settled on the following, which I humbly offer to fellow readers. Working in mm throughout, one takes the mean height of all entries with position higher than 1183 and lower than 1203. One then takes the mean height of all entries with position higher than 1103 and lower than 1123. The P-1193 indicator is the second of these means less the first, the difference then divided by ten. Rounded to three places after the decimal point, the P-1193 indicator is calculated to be -0.003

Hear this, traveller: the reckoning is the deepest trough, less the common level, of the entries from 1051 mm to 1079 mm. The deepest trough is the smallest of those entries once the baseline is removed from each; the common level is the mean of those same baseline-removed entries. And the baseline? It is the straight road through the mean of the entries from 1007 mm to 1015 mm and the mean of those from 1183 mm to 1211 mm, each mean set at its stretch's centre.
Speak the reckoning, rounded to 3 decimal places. -0.089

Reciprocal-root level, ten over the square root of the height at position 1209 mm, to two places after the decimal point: 7.24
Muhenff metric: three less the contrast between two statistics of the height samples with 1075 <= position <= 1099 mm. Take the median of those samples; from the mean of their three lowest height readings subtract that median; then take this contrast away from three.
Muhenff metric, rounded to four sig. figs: 3.048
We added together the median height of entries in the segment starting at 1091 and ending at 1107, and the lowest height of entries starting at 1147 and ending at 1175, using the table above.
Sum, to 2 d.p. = 3.19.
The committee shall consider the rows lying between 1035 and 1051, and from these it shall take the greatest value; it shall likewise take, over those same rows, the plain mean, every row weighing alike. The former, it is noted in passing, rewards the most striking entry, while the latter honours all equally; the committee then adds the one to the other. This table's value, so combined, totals 3.75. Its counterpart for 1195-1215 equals 3.86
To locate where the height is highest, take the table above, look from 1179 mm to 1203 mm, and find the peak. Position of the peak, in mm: 1189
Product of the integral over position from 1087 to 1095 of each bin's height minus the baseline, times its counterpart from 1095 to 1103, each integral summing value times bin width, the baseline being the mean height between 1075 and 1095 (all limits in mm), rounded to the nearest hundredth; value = -0.10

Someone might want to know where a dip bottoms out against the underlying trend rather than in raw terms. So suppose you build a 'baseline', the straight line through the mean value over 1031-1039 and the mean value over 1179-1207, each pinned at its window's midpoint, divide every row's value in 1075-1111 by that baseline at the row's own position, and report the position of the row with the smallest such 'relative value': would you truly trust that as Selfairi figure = 1085 mm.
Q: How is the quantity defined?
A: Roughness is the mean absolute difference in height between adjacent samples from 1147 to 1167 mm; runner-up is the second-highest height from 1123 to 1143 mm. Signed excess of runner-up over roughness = 1.85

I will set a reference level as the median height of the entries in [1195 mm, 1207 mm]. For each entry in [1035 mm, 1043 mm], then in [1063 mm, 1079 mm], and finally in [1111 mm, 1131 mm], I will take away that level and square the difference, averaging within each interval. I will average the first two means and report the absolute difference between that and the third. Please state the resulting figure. 0.011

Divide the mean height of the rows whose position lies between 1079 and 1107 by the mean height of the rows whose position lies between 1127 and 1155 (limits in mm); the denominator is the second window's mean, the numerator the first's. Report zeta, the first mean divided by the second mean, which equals 0.97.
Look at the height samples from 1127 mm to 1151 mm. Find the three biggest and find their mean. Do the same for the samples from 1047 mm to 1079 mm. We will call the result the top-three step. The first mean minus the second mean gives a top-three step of 0.11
